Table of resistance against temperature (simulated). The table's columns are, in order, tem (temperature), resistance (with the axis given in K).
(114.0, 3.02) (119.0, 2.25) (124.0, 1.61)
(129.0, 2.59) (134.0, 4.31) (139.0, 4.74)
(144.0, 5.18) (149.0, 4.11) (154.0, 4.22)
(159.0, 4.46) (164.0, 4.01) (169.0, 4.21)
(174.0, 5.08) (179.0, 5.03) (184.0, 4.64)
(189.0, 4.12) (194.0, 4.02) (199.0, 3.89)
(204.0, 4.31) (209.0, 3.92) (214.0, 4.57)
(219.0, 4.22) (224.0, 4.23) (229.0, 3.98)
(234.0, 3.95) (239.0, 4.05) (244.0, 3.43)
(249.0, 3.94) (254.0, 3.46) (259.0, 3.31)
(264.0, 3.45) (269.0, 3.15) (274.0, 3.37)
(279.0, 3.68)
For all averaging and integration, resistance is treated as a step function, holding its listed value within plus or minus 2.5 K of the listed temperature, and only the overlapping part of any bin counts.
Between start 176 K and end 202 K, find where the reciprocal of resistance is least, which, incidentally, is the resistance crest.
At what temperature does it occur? 179.0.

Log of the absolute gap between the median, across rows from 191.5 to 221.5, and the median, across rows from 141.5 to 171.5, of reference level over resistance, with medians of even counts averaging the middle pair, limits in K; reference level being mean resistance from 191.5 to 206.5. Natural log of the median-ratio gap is -3.8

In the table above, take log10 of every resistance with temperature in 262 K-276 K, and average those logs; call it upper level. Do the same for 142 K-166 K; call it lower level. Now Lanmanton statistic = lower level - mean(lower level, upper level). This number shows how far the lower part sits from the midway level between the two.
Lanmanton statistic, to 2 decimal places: 0.06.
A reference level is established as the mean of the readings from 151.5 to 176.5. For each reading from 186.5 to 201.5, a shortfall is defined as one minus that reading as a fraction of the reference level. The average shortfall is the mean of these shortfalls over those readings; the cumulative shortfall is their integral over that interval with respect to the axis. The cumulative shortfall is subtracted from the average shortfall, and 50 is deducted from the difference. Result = -51.2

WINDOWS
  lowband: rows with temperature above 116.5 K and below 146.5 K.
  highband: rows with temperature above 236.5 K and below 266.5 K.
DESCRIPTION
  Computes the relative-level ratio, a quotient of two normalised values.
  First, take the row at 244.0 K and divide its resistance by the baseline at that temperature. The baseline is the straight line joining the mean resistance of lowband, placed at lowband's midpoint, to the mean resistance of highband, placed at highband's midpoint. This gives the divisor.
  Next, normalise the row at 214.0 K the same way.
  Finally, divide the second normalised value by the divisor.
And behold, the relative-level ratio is 1.3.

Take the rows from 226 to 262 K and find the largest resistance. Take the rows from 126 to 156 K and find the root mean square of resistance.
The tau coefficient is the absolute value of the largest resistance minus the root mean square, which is 0.2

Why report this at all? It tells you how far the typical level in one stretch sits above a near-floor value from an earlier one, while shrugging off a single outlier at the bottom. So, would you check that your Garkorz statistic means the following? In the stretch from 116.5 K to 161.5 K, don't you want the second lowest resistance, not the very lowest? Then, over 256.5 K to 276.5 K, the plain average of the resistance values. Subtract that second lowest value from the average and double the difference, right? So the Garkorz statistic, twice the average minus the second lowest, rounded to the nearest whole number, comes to 2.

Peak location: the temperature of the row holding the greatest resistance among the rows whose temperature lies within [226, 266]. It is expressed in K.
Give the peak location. 239.0 K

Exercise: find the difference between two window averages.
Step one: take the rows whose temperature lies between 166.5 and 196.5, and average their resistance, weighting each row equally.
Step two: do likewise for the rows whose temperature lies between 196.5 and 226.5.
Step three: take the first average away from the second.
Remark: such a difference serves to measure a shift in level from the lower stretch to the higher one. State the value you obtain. -0.33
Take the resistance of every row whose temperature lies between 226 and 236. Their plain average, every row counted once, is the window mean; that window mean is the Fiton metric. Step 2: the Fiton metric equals 4.0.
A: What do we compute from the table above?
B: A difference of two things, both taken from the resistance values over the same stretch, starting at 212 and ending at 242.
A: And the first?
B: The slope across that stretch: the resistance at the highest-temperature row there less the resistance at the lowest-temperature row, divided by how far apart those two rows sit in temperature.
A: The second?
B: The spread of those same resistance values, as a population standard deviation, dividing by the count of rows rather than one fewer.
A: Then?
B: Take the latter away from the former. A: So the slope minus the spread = -0.231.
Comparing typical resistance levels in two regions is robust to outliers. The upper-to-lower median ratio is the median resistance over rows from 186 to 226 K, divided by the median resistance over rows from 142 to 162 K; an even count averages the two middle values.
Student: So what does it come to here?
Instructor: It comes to 0.961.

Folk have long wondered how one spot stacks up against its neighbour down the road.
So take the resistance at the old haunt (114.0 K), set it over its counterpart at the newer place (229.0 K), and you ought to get 0.76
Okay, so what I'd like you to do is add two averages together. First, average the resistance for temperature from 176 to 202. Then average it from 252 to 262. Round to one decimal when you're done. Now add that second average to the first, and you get 7.7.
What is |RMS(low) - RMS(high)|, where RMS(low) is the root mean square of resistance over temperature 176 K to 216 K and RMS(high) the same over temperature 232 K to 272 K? 0.7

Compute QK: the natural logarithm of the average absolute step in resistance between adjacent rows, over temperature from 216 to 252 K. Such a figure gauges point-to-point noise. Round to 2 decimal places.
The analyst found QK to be -1.37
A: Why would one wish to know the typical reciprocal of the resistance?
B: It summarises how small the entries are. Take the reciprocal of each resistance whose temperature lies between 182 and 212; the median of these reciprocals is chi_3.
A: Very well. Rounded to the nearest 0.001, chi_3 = 0.246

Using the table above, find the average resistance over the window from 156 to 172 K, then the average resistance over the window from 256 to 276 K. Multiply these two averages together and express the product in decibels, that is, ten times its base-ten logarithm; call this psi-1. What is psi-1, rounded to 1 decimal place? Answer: 11.5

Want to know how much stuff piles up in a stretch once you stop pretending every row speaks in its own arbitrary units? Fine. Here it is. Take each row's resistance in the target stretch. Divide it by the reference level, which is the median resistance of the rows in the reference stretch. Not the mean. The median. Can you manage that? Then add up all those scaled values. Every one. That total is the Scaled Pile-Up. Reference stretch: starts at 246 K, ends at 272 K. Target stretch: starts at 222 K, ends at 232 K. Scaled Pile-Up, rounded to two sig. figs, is 2.4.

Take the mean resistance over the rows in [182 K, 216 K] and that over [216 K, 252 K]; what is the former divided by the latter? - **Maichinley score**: 1.06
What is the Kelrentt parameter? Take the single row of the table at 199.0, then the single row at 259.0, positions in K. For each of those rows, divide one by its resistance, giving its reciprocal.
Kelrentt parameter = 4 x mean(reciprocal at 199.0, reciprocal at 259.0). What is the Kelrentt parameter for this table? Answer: 1.12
